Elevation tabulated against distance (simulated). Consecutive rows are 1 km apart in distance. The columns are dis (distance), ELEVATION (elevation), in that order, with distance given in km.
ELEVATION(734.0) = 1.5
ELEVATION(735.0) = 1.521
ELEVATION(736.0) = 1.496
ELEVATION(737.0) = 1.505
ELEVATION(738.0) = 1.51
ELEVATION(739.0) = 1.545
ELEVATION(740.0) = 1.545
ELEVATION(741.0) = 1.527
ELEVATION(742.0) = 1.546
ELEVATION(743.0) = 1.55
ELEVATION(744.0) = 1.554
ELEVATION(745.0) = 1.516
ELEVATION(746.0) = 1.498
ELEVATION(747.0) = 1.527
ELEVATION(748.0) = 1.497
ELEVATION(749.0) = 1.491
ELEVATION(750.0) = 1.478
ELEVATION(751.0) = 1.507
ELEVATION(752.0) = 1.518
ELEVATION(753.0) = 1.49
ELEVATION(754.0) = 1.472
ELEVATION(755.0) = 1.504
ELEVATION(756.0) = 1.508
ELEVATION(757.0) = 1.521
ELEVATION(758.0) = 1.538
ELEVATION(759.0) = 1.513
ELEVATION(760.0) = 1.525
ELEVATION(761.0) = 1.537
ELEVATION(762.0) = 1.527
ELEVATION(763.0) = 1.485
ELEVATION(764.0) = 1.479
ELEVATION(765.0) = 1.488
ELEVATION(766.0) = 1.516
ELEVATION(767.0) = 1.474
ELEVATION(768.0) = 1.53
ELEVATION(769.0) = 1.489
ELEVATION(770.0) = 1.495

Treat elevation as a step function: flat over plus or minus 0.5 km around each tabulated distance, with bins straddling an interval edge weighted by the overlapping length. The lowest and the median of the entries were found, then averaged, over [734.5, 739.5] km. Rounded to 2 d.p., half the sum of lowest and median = 1.50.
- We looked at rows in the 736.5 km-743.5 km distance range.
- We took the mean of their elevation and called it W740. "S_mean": 1.53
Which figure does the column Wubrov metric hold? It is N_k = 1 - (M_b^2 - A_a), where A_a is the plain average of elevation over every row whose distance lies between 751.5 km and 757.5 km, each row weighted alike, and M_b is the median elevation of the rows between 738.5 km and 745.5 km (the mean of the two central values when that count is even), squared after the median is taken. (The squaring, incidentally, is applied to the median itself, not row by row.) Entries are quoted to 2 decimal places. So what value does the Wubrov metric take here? 0.12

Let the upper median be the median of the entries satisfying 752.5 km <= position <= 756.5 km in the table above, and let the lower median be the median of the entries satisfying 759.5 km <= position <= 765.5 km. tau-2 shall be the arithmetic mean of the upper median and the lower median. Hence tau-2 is 1.50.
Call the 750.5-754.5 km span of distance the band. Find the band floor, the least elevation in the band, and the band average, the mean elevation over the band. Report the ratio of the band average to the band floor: 1.02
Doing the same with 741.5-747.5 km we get 1.02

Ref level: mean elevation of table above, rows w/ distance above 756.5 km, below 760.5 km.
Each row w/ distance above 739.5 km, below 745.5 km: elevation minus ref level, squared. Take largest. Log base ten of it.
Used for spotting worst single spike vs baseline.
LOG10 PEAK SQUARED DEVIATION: -3.1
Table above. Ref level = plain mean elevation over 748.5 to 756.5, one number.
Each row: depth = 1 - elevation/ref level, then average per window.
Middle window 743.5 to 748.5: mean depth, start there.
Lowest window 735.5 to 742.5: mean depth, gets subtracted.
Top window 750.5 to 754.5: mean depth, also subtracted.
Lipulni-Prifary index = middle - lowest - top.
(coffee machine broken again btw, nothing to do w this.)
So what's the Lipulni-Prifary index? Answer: 0.00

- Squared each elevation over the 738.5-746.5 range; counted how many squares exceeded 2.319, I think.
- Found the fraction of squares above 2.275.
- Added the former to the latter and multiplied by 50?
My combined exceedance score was 344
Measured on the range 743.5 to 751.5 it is 119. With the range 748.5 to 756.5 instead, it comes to 6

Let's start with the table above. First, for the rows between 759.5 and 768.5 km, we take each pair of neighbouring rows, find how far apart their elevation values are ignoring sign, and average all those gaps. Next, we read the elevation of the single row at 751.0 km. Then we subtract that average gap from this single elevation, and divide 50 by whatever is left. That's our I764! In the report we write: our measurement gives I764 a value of 33.8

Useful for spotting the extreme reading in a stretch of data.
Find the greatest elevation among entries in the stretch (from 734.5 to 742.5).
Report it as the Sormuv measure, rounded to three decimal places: 1.546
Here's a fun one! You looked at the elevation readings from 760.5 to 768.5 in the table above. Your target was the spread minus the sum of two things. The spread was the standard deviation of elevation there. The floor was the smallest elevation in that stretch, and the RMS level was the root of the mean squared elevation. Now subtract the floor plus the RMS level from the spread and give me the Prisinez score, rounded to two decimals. -2.95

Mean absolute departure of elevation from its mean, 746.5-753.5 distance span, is 0.0139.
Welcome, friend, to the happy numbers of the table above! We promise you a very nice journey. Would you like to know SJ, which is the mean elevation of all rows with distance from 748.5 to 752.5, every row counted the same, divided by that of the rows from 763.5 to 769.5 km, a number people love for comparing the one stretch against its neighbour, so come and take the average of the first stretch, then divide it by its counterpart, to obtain 1.00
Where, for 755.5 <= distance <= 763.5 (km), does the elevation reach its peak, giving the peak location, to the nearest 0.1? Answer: 758.0 km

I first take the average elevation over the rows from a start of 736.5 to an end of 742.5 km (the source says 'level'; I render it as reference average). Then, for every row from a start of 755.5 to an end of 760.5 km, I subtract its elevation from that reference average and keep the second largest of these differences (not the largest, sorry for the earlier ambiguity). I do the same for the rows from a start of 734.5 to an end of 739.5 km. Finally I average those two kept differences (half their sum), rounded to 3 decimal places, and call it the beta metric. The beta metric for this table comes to 0.021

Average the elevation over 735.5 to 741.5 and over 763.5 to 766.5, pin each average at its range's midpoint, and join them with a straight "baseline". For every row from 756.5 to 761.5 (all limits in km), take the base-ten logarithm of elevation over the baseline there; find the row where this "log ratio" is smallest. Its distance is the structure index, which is 759.0 km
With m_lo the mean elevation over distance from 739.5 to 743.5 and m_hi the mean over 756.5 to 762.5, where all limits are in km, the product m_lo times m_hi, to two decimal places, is 2.35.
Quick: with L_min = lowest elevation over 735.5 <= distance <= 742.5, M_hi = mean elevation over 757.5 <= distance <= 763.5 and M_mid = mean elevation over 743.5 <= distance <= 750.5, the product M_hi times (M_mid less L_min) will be 0.019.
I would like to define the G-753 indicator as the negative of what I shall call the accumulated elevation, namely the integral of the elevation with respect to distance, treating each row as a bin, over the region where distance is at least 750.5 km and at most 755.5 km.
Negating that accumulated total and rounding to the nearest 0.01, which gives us -7.49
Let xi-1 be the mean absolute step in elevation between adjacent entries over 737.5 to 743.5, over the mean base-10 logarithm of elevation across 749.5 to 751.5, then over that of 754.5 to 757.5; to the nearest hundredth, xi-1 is 0.49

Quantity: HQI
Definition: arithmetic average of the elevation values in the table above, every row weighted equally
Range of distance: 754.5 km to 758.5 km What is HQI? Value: 1.518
